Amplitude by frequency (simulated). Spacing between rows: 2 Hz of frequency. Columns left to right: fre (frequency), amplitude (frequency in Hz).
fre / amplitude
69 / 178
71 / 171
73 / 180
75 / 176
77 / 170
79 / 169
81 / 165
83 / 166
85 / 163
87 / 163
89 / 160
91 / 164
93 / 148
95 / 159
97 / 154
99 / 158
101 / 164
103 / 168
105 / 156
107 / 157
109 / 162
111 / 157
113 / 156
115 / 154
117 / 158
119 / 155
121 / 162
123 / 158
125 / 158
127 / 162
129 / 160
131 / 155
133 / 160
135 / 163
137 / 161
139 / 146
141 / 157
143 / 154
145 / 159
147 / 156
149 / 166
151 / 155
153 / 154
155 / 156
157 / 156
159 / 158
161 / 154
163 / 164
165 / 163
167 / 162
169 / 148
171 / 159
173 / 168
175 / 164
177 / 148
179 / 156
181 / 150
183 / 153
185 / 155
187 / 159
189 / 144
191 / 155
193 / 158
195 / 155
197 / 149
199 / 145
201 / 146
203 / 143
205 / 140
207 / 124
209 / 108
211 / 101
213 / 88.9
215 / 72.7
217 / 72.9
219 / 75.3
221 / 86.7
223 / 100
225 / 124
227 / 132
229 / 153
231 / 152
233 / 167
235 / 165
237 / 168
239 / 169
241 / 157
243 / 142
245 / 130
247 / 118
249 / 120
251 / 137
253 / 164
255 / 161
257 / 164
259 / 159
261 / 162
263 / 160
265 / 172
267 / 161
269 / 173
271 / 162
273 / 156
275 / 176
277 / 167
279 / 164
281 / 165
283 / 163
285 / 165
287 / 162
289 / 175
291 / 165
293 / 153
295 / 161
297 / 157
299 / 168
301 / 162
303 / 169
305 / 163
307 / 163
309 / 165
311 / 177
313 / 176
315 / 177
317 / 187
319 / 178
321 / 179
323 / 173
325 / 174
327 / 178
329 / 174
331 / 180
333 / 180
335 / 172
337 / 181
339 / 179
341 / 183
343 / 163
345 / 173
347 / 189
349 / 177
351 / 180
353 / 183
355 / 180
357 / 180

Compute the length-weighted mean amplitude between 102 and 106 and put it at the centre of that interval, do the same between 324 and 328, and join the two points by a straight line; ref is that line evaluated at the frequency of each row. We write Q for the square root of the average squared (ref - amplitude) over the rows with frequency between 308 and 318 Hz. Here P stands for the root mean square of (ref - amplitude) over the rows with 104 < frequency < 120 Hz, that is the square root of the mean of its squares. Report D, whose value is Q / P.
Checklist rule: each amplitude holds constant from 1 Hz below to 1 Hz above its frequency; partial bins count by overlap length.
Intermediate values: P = 6.1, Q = 7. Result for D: 1.1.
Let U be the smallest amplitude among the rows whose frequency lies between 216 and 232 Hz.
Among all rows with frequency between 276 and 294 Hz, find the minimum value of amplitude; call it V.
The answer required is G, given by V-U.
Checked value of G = 80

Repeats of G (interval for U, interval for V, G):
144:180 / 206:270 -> -75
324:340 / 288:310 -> -19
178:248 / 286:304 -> 80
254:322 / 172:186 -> -5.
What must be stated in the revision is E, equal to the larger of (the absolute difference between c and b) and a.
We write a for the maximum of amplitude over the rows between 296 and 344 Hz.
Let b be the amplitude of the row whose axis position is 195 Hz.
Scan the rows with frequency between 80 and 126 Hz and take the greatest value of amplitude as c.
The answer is 187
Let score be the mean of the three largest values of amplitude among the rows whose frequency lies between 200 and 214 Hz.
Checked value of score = 143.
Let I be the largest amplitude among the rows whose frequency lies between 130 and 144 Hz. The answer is 163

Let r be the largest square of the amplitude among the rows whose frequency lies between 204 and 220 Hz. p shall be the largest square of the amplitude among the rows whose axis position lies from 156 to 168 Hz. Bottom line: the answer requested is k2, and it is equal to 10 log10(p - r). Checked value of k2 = 38.6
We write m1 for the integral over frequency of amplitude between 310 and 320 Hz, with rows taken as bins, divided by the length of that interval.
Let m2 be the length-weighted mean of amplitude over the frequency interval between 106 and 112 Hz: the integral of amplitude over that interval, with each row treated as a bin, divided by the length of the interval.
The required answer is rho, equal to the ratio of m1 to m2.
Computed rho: 1.13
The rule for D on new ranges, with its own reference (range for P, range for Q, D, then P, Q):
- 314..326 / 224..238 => 4.6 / 5.2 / 24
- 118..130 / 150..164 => 1.9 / 4.7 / 9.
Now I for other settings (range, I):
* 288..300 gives 175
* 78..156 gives 169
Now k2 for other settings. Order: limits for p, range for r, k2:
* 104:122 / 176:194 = 29.8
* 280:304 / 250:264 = 35.7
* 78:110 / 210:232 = 37.1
